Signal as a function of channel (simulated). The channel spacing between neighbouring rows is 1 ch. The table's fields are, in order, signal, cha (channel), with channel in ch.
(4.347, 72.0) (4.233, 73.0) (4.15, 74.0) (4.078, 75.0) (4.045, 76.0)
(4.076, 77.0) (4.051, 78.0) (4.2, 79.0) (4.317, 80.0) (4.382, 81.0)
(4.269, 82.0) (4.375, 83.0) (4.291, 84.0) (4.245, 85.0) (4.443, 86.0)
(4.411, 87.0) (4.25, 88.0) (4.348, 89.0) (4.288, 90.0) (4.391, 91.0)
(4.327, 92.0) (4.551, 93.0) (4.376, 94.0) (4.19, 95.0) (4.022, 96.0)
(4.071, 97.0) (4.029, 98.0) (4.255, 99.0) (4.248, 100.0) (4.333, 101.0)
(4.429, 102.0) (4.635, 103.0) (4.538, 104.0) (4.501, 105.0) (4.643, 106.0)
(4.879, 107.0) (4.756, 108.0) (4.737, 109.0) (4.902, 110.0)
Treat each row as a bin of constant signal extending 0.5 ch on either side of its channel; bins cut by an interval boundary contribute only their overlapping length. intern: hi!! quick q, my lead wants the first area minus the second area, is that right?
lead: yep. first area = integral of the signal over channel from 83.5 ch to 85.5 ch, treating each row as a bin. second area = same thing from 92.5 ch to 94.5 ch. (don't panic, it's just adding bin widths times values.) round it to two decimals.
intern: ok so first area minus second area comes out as -0.39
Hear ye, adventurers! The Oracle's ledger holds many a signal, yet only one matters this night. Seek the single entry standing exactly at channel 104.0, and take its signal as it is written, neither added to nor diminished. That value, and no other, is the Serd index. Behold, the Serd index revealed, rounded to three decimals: 4.538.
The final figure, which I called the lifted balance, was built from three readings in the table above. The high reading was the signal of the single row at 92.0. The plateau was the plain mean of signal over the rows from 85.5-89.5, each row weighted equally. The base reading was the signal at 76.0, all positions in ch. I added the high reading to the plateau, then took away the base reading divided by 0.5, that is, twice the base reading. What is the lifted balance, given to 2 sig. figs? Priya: 0.60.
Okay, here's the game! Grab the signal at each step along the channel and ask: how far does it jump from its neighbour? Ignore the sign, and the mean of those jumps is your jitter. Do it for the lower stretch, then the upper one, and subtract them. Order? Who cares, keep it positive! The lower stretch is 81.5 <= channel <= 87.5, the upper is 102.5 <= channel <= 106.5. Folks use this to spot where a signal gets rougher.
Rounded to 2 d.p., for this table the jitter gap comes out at 0.00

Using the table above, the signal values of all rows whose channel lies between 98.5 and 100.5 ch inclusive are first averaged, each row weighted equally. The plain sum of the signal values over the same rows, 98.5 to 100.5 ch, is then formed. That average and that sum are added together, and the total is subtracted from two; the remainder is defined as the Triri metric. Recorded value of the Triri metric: -11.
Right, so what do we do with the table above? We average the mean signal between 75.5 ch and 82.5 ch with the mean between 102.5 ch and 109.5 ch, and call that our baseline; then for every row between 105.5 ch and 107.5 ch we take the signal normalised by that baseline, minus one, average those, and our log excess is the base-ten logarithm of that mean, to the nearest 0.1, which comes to -1.1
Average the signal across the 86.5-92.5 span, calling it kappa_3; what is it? 4.34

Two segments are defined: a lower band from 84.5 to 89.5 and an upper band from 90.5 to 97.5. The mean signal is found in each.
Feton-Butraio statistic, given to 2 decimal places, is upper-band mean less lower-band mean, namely -0.06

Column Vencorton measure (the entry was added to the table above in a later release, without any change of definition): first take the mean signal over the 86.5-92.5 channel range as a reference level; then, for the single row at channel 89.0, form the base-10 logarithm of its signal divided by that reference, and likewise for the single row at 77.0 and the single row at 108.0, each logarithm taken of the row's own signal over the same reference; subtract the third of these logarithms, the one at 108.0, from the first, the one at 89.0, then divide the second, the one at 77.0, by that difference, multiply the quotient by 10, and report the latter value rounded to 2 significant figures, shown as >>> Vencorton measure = 6.9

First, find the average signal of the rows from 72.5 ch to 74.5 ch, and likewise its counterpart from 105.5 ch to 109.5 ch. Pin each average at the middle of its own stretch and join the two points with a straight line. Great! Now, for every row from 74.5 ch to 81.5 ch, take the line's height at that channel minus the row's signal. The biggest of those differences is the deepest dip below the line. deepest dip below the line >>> 0.21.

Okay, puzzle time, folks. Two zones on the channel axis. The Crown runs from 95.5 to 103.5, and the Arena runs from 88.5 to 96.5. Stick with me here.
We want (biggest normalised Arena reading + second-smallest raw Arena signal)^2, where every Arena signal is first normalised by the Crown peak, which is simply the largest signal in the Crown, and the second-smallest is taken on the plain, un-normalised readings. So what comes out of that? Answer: 26.7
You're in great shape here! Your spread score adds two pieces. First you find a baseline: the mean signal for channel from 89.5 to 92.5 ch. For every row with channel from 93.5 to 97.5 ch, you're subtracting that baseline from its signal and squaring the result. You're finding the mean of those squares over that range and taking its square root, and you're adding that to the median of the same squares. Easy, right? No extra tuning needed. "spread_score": 0.26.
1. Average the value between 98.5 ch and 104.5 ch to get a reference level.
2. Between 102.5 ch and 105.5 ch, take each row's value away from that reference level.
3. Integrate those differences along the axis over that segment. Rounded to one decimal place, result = -0.5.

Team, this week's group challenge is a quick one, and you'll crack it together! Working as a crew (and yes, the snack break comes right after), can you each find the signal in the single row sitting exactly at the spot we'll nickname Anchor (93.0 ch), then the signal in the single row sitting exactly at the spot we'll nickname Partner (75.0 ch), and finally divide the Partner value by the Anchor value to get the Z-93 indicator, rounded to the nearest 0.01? 0.90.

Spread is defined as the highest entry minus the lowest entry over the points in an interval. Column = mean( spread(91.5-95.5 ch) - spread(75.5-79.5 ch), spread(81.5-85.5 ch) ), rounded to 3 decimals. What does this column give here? 0.168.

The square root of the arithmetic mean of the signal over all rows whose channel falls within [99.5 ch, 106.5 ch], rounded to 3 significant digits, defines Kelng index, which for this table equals 2.12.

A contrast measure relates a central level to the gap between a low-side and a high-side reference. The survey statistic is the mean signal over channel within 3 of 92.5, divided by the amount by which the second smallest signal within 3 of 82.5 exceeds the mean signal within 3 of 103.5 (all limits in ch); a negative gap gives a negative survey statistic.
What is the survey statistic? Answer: -18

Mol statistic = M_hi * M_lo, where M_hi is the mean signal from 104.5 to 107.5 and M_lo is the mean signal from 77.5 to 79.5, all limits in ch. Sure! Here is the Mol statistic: 19.3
